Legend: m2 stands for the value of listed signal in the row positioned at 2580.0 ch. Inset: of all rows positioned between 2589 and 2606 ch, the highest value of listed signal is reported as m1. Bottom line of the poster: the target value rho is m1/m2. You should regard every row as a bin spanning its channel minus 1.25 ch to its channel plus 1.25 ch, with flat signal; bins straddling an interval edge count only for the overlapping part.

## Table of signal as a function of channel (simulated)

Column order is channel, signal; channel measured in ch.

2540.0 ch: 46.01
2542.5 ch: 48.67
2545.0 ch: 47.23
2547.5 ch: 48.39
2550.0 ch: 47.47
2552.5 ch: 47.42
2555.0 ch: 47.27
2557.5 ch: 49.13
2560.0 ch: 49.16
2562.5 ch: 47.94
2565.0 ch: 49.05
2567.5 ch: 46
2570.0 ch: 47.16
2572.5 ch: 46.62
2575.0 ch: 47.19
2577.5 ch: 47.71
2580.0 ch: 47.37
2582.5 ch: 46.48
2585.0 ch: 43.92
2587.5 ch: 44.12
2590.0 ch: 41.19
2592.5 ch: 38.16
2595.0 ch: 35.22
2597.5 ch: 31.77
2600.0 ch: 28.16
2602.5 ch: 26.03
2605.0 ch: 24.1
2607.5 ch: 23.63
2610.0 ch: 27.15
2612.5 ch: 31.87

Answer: 0.9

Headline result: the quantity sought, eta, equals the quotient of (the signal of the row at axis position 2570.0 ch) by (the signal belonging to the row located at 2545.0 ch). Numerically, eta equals 1.00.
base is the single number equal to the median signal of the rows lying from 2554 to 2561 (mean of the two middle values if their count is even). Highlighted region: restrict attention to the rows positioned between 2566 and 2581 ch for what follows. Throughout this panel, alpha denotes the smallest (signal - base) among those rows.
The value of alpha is -3.1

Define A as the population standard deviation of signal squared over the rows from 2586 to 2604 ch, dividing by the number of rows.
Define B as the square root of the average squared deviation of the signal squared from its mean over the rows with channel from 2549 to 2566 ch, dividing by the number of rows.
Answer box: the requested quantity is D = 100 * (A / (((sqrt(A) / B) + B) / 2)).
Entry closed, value 1109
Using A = 434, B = 78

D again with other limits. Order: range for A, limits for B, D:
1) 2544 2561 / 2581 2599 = 40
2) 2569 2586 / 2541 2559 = 311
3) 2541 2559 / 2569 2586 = 128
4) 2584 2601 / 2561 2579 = 958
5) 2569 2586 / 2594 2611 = 94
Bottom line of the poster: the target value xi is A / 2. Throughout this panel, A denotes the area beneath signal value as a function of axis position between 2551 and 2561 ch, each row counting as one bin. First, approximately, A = 482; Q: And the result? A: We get 241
